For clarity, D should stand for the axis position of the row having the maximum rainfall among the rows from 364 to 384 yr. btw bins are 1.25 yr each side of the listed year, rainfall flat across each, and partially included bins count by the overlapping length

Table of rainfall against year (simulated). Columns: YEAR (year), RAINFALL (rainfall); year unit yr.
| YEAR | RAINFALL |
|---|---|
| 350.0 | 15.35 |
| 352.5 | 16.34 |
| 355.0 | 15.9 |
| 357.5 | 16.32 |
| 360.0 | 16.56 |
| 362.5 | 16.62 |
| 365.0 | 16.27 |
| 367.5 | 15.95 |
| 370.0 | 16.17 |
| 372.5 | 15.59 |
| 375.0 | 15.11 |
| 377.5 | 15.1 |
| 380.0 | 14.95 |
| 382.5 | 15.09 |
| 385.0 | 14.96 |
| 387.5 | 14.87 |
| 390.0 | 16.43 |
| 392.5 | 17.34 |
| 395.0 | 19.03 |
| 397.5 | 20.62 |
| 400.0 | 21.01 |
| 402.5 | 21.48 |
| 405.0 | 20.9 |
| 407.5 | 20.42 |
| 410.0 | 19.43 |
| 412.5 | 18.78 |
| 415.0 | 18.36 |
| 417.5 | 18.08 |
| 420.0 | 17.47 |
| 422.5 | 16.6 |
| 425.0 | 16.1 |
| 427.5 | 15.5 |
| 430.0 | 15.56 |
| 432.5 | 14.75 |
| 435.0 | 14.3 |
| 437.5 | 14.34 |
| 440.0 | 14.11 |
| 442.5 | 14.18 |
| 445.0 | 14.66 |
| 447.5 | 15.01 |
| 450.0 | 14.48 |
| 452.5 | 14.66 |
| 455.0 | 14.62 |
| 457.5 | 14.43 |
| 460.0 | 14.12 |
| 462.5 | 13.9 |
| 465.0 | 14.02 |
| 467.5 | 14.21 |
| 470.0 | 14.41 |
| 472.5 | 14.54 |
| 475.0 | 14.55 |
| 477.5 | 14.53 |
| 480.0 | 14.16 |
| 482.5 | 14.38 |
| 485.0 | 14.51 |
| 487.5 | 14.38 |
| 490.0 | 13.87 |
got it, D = 365.0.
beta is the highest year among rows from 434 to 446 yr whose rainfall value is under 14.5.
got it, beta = 442.5 yr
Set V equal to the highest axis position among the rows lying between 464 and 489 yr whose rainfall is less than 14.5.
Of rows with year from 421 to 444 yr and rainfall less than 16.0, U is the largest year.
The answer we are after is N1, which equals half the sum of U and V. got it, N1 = 465.0 yr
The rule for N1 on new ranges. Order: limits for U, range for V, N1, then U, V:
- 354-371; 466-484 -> 425.0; 367.5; 482.5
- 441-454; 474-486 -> 467.5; 452.5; 482.5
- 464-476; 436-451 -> 462.5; 475.0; 450.0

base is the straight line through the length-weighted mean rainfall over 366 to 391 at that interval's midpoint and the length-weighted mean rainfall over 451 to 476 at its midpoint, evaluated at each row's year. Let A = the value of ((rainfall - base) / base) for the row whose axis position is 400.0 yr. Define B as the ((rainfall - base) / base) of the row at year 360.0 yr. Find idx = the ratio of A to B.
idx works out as 6.7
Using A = 0.387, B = 0.058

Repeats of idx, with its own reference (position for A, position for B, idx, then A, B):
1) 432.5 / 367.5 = 0.0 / 0.001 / 0.025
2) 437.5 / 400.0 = -0.1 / -0.023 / 0.387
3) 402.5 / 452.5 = 34.7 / 0.421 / 0.012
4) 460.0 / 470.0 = -1.8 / -0.019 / 0.010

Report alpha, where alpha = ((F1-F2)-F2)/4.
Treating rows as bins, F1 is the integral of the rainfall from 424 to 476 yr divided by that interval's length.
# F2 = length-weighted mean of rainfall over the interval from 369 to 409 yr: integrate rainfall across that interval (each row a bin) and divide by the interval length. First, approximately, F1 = 14.6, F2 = 17.5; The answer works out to -5.1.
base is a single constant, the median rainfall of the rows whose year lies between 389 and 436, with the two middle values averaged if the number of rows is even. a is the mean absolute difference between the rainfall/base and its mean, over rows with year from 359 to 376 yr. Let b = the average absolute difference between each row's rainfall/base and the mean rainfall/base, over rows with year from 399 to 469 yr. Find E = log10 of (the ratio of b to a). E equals 0.7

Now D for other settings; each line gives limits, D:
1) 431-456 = 447.5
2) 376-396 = 395.0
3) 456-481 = 475.0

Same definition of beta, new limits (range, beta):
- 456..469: 467.5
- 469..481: 480.0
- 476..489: 487.5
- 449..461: 460.0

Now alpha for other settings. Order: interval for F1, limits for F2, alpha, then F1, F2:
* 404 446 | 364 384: -3.6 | 16.7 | 15.5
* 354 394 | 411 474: -3.7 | 15.8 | 15.3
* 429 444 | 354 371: -4.5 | 14.5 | 16.3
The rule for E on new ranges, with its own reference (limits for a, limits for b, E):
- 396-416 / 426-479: -0.5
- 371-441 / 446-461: -1.0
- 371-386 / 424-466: 0.5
